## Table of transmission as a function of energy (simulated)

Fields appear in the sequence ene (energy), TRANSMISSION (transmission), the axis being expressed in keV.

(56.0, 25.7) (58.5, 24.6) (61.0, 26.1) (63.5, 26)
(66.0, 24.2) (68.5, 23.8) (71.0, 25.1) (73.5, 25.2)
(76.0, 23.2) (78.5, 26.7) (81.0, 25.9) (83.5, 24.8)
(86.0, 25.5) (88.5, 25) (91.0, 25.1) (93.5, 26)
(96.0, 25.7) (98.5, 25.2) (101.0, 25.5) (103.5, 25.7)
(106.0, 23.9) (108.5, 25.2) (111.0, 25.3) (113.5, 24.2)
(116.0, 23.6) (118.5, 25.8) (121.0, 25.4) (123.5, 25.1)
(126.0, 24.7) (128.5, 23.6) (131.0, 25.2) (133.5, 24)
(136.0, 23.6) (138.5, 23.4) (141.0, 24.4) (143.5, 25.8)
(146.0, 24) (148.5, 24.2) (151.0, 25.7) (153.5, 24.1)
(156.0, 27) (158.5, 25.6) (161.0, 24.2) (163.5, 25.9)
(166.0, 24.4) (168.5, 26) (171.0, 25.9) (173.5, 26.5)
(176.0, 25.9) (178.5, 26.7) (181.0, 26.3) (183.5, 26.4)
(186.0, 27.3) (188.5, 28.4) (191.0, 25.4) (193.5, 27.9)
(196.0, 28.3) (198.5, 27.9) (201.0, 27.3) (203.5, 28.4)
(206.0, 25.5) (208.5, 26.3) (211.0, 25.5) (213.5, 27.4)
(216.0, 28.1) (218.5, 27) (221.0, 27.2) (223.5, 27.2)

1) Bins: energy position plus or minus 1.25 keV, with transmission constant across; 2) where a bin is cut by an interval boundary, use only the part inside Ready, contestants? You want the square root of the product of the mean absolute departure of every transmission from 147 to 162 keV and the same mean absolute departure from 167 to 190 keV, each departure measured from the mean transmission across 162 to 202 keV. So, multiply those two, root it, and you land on 1.0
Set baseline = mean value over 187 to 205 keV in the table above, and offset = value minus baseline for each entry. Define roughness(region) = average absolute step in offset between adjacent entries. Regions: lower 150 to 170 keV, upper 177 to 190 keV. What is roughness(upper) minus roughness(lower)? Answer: -1.1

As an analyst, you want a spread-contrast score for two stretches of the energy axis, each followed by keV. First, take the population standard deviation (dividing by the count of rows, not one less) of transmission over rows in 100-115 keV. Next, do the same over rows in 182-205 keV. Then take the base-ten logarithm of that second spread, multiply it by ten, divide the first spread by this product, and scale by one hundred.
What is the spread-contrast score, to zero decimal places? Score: -369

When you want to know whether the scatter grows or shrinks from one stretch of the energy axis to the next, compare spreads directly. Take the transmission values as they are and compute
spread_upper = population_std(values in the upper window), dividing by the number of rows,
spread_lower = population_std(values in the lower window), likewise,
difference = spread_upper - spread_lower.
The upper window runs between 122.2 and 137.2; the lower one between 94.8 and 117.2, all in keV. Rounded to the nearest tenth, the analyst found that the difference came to -0.1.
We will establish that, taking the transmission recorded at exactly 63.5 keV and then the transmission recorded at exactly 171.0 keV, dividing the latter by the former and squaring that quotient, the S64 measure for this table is 0.99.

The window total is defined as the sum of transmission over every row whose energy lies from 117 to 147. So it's 295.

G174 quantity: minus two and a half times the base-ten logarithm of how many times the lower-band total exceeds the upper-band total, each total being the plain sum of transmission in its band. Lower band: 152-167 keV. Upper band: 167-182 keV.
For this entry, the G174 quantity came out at 0.043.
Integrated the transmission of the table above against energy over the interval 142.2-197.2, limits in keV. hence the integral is 1430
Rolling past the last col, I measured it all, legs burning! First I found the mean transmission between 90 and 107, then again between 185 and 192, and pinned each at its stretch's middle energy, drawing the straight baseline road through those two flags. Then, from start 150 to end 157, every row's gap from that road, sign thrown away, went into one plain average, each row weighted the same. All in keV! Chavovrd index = 1.2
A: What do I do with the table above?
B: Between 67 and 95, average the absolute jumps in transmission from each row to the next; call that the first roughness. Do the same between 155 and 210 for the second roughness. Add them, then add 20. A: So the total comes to 22.2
